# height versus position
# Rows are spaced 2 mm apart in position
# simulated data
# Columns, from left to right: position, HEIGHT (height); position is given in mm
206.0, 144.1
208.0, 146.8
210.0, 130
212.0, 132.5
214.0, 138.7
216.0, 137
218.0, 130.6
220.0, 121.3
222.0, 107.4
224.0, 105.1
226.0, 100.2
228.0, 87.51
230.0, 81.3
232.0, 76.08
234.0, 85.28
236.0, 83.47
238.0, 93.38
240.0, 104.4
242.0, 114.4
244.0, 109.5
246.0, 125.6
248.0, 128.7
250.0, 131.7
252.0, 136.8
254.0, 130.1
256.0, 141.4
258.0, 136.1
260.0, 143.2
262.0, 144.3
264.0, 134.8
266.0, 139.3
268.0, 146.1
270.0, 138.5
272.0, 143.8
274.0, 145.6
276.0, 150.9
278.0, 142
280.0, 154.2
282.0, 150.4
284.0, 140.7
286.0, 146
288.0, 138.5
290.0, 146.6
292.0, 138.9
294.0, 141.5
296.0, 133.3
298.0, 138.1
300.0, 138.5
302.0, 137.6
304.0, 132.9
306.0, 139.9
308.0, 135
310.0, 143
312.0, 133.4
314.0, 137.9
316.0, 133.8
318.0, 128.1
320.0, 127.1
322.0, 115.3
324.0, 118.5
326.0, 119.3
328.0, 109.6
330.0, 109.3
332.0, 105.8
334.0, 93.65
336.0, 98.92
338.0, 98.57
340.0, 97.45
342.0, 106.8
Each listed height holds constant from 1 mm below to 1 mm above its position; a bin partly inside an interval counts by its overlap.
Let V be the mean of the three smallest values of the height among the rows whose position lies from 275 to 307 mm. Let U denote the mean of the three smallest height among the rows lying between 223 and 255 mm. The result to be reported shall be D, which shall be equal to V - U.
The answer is 54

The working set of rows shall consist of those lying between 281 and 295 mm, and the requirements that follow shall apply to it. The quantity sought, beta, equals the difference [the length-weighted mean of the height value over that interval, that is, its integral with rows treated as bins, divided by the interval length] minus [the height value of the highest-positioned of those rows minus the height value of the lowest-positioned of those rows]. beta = 152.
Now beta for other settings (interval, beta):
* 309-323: 159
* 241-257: 100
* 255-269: 136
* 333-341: 93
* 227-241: 70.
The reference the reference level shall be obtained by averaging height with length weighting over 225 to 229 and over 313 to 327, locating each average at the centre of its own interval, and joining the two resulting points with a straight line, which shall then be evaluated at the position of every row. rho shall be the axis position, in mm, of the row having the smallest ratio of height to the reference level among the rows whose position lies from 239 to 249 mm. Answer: 240.0 mm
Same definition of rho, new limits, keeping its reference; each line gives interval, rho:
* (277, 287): 284.0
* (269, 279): 270.0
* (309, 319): 318.0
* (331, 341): 334.0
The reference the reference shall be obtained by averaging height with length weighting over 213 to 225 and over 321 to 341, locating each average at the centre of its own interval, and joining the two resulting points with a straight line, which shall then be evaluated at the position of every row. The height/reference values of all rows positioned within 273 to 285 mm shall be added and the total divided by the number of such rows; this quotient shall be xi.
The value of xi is 1.29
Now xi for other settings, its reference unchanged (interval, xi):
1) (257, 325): 1.23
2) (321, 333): 1.05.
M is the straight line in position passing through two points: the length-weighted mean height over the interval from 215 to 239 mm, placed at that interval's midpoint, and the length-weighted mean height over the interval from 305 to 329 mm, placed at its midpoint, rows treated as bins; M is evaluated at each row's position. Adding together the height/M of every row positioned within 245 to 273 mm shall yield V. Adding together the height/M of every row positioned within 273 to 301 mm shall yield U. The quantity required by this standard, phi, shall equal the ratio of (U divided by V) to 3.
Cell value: 0.32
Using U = 16.8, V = 17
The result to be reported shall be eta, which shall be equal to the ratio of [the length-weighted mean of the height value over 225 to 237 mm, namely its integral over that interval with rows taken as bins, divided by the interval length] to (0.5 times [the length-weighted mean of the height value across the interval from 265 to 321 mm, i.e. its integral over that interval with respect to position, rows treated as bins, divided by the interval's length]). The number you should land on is 1.22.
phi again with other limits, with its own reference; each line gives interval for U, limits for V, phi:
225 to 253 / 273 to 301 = 0.28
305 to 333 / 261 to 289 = 0.26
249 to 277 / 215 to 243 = 0.41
